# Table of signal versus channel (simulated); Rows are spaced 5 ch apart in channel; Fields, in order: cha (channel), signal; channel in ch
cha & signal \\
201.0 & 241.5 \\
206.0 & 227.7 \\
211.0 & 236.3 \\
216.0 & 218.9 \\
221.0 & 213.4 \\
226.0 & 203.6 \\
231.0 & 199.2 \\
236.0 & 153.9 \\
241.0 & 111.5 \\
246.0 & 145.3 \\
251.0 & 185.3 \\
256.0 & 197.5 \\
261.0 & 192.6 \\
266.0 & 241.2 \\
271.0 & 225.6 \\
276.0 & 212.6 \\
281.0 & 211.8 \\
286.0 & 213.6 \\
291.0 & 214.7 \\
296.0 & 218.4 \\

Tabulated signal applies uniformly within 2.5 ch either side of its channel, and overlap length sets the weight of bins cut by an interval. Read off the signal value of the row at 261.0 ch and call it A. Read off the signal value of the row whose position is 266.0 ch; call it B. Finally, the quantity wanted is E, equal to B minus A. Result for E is 49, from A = 192.6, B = 241.2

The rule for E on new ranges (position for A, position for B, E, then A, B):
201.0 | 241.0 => -130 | 241.5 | 111.5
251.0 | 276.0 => 27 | 185.3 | 212.6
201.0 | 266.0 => 0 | 241.5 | 241.2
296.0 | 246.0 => -73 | 218.4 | 145.3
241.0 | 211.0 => 125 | 111.5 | 236.3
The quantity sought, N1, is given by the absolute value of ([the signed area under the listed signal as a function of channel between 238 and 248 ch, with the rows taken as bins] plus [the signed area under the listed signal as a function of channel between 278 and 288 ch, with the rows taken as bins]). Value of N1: 3415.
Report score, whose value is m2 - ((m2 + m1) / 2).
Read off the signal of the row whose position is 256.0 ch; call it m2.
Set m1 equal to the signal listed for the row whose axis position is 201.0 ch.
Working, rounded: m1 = 241.5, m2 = 197.5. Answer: -22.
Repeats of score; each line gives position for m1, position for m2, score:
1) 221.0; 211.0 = 11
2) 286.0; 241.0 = -51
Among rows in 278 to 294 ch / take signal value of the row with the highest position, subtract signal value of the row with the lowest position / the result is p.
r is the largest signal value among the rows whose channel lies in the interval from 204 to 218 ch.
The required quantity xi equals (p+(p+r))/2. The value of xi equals 121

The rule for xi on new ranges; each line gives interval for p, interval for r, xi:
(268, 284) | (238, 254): 79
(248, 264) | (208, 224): 125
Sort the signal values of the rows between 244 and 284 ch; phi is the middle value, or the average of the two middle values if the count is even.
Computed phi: 205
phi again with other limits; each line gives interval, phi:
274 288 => 213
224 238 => 199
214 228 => 213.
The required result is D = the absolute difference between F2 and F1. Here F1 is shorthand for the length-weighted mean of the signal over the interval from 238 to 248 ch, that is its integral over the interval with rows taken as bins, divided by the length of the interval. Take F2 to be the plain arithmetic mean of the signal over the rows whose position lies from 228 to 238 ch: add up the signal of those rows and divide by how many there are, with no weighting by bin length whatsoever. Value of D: 48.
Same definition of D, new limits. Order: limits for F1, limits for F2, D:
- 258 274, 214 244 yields 35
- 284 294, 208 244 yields 23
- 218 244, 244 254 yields 11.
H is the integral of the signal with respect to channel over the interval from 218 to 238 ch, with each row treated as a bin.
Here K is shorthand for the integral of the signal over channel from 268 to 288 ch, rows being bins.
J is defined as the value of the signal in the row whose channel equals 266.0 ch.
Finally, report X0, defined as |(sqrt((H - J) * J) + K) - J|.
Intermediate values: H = 3883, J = 241.2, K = 4332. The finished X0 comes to 5028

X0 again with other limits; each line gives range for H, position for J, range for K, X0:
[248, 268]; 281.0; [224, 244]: 4000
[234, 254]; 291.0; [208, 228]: 4932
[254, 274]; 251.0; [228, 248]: 3766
